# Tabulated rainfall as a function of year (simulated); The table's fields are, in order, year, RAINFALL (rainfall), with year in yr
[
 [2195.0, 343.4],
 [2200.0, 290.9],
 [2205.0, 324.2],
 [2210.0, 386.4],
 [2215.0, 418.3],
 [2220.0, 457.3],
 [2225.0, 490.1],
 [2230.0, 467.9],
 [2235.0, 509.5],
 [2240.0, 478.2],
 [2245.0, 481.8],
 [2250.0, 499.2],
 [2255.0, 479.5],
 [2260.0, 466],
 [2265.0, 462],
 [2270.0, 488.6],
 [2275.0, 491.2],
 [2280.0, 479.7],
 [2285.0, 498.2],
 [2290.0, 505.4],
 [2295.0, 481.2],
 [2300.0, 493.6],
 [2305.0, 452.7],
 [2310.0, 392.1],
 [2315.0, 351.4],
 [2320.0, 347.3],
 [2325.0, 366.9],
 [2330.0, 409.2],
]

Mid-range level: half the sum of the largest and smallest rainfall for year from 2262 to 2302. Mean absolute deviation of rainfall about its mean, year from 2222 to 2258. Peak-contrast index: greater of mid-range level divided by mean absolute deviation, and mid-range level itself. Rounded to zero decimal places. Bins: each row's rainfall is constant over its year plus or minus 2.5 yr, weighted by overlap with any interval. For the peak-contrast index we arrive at 484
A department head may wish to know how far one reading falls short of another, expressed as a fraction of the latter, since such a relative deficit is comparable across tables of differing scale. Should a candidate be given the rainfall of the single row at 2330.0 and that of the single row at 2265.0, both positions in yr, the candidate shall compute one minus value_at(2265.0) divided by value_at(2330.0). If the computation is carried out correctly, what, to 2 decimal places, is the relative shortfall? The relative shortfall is -0.13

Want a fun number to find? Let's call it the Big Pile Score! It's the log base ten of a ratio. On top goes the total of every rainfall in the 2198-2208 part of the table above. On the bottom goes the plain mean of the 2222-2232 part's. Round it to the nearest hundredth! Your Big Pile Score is 0.11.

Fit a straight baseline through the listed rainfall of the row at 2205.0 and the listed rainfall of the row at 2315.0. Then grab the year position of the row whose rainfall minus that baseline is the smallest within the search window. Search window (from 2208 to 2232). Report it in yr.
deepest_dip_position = 2210.0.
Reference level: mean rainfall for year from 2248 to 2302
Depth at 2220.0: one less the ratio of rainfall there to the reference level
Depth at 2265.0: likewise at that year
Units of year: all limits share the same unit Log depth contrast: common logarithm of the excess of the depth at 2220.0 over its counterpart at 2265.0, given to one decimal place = -2.0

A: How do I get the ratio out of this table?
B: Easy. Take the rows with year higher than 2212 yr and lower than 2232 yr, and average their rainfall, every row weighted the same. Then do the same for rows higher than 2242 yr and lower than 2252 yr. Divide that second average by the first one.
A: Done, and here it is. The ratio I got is 1.07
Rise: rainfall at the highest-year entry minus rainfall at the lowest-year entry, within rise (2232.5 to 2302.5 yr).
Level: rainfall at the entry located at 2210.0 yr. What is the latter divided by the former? -24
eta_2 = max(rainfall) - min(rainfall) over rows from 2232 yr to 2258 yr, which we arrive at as 31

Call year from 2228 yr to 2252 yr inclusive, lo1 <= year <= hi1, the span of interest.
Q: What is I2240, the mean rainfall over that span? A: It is 487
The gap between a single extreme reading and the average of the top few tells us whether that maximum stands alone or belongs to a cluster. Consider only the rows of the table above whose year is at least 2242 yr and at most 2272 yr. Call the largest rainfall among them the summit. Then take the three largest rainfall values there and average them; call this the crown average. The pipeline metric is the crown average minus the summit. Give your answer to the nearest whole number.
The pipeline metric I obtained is -9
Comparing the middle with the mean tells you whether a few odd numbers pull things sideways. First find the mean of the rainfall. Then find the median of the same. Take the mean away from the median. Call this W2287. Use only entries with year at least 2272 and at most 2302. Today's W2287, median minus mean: 1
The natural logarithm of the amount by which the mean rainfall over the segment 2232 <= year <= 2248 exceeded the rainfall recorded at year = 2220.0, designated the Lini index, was 3.5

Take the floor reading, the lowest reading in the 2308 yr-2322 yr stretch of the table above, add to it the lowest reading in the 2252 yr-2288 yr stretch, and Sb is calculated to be 809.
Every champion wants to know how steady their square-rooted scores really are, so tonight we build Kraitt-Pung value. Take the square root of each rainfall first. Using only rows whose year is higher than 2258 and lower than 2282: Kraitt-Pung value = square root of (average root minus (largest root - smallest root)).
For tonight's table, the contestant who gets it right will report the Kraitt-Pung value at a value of 4.60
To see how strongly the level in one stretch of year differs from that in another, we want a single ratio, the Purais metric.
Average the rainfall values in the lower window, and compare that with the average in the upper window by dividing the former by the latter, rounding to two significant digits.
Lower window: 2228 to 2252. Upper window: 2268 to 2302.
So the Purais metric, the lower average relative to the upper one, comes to 0.99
